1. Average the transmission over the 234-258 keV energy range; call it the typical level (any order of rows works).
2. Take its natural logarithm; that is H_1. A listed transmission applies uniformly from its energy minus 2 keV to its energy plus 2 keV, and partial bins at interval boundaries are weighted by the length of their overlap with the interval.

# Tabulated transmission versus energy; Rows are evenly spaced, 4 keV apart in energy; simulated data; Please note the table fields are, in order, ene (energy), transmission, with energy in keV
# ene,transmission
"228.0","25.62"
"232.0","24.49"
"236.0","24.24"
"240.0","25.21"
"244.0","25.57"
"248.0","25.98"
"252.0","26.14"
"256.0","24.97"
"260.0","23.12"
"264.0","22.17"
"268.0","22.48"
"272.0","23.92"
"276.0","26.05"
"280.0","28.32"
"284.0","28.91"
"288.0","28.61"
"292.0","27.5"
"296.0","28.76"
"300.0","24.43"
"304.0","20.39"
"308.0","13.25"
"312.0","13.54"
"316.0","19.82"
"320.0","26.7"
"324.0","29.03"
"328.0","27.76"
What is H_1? 3.23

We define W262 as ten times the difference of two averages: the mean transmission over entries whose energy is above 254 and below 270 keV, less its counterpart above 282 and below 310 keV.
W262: -14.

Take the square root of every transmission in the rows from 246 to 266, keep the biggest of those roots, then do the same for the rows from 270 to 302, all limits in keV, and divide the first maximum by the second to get 0.95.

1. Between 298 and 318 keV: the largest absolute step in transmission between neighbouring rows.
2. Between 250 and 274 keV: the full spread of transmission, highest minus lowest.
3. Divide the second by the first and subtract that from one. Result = 0.44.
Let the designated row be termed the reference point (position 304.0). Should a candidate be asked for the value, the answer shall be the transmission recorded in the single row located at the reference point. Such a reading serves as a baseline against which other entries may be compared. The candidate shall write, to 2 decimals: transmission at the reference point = 20.39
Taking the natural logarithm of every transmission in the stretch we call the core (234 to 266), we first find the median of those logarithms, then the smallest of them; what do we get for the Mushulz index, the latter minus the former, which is -0.12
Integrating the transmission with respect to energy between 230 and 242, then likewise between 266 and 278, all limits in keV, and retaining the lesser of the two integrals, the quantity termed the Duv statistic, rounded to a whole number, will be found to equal 290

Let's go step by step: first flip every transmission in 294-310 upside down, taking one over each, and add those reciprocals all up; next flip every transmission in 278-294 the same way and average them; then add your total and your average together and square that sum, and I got 0.055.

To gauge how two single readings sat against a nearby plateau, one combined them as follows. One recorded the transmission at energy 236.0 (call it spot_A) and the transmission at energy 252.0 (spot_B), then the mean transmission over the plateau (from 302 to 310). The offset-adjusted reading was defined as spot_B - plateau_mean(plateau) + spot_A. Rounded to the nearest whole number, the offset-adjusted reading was 34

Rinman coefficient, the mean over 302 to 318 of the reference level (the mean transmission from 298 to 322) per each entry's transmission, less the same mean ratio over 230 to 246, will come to 0.43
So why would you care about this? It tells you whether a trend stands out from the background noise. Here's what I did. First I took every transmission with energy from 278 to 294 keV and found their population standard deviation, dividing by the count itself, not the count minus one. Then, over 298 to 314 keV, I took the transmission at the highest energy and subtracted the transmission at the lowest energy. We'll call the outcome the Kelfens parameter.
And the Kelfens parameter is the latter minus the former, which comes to -11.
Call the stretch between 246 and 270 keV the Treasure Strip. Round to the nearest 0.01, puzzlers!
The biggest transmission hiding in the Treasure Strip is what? 26.14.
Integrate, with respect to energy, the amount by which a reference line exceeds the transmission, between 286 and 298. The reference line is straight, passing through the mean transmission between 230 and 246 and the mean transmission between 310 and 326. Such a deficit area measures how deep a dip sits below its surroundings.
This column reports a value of -62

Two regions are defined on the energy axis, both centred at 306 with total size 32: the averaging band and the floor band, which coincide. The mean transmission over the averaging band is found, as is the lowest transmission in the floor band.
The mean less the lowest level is 8.5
